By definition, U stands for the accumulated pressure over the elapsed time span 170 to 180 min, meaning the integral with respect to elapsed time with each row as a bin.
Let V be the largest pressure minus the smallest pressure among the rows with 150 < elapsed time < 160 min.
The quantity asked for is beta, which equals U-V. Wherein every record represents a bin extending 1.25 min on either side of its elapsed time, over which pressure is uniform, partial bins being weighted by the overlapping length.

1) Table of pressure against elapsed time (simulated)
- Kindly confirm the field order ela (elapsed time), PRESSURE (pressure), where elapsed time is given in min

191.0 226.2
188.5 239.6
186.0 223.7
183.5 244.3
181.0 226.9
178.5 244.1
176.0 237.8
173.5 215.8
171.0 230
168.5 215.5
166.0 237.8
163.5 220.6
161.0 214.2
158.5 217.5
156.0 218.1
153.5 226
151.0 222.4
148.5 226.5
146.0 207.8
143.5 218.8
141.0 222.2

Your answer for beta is 2310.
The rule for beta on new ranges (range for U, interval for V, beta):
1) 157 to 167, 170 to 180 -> 2192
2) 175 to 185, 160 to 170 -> 2356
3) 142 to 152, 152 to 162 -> 2177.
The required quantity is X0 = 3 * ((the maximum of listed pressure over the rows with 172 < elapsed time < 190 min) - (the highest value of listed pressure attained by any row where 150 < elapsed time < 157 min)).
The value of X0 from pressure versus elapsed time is 55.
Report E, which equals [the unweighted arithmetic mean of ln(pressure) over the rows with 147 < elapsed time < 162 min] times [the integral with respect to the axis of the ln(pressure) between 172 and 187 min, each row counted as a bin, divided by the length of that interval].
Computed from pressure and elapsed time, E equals 29.4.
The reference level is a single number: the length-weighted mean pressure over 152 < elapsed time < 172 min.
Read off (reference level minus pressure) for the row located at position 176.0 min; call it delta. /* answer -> -15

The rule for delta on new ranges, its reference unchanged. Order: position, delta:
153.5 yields -4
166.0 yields -15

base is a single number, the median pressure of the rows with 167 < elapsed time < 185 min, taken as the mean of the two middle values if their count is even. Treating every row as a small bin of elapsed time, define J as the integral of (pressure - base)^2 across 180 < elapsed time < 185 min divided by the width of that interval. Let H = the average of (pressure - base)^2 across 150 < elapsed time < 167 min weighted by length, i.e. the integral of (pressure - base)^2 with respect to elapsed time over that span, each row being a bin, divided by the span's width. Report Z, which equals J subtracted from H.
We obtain 3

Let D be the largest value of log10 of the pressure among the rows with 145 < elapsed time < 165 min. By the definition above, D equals 2.36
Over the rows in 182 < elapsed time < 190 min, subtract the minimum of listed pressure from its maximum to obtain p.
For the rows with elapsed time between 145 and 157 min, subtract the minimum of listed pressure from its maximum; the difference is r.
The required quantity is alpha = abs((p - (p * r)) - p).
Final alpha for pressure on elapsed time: 385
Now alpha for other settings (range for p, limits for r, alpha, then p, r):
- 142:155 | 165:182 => 535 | 18.7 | 29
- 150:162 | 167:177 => 263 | 11.8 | 22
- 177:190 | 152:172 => 486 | 20.6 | 24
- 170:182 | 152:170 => 668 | 28.3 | 24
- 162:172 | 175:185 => 388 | 22.3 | 17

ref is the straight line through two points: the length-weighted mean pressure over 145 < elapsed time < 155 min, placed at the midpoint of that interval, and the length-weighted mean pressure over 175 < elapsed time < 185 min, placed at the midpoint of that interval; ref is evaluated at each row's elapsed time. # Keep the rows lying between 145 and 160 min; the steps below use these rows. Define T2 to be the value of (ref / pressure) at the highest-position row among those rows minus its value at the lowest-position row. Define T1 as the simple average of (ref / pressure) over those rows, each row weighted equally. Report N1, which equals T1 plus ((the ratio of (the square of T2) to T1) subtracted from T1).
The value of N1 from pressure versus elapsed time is 2.02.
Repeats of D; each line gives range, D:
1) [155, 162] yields 2.34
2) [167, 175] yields 2.36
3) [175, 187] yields 2.39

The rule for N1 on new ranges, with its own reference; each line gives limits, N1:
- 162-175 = 2.07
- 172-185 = 2.02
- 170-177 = 2.06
